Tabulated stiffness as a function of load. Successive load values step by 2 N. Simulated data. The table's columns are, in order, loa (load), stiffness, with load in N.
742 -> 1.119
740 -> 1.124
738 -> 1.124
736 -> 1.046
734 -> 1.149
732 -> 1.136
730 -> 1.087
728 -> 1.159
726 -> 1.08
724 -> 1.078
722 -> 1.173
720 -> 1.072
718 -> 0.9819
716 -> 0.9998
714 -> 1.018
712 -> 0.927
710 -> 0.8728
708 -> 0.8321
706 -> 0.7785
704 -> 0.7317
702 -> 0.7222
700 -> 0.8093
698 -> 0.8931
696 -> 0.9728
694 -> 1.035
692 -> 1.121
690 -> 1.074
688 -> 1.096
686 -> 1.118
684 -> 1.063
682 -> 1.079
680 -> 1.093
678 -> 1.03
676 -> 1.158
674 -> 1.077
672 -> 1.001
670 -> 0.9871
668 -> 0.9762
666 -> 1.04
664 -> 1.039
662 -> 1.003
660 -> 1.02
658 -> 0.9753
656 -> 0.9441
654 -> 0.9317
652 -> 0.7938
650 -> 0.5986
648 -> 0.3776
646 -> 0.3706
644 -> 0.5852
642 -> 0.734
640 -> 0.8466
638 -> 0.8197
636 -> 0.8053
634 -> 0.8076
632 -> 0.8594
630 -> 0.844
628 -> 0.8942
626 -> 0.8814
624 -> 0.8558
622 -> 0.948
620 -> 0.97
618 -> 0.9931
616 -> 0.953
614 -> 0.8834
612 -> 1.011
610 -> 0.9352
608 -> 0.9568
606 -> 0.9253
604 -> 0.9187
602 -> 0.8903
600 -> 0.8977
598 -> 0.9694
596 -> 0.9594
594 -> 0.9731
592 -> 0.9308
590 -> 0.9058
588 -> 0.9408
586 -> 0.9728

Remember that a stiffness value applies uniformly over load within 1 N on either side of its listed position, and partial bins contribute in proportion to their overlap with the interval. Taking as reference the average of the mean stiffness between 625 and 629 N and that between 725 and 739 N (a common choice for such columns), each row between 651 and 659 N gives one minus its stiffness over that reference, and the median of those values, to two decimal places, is 0.06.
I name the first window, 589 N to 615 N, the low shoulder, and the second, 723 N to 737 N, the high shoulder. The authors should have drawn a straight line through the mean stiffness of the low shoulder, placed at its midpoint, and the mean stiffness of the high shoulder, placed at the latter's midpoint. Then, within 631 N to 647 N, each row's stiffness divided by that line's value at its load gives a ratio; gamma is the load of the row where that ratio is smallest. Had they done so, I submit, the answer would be 646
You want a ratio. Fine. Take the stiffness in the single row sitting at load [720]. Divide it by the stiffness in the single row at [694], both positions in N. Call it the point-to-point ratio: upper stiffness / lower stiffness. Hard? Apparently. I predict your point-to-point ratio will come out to 1.04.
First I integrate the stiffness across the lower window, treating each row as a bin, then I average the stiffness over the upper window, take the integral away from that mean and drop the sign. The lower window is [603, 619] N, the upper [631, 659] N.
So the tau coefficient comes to 14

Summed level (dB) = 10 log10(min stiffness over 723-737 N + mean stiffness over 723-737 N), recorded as 3.3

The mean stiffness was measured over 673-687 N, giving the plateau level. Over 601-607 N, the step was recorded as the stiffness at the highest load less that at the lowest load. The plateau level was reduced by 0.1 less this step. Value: 1.0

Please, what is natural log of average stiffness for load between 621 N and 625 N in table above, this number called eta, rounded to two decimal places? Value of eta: -0.10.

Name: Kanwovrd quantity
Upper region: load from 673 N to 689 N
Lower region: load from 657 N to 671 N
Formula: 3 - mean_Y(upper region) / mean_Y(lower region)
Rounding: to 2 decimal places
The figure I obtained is 1.92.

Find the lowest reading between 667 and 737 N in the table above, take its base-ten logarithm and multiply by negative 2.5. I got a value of 0.35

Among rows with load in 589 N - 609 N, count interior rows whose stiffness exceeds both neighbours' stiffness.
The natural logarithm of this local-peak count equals 0.69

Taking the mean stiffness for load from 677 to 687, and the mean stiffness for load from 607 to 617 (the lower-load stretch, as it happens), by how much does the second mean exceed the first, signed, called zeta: -0.13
